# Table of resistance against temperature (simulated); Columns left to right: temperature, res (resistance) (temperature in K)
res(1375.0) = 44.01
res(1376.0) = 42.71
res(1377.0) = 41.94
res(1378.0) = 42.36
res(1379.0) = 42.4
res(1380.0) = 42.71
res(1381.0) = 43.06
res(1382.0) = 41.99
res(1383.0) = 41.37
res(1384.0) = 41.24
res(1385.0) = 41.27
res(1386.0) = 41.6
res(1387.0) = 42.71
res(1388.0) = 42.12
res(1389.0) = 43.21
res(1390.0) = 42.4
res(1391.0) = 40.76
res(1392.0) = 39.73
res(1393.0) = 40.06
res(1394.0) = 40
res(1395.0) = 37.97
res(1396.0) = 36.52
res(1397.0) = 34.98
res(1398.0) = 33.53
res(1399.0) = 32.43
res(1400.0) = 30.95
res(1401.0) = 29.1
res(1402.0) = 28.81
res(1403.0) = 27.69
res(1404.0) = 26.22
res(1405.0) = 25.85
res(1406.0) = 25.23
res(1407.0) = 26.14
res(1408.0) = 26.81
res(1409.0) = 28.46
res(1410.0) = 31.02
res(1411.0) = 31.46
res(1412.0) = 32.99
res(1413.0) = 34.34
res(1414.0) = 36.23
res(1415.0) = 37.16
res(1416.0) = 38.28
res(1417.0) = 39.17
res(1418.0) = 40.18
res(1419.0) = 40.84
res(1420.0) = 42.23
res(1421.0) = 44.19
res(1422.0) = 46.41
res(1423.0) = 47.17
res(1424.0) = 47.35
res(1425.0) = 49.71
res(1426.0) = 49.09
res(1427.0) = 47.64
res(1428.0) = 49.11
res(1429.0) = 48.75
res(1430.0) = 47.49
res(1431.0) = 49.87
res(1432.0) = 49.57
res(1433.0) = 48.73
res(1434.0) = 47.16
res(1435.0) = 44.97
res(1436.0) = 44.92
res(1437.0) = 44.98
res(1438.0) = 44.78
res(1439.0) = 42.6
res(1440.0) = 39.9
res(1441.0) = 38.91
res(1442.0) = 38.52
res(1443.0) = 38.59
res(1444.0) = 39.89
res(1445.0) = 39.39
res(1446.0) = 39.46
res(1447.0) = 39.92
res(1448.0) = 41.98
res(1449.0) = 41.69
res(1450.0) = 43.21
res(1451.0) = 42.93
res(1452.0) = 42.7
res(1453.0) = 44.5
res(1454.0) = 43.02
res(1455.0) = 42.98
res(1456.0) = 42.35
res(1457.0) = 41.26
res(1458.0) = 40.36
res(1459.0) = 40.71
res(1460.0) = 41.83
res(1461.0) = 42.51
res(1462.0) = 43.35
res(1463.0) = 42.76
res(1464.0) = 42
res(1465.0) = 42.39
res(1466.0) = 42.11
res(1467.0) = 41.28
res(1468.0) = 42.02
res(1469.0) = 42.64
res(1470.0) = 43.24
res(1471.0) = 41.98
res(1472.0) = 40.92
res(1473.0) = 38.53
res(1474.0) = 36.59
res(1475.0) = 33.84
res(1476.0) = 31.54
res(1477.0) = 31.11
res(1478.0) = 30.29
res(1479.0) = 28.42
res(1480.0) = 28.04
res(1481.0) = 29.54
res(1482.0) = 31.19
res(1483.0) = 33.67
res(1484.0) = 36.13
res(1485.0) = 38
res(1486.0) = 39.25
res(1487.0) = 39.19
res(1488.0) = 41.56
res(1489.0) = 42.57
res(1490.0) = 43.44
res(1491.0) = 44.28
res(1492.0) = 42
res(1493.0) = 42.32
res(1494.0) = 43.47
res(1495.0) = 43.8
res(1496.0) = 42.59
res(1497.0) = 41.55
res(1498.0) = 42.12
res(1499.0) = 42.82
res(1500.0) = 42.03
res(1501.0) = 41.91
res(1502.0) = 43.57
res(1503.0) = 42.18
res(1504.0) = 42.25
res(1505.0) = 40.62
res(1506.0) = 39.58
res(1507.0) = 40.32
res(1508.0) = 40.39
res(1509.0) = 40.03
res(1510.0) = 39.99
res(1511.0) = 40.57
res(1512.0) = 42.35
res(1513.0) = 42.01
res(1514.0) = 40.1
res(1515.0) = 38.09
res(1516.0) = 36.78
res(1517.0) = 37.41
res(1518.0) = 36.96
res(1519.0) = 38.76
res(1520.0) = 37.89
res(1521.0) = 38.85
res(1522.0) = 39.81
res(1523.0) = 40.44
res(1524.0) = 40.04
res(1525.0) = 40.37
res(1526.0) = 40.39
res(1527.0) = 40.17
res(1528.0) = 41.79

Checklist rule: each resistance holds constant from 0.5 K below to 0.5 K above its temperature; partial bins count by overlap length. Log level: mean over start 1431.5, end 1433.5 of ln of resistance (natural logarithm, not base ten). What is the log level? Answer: 3.89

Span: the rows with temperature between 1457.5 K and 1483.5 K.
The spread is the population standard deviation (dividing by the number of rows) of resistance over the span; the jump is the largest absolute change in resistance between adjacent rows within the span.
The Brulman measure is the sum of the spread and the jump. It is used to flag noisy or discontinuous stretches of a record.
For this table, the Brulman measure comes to 8.1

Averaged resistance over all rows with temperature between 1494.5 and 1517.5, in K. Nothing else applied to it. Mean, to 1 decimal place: 41.0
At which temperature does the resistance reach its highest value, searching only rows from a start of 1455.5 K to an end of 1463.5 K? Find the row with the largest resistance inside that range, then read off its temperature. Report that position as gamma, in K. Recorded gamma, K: 1462.0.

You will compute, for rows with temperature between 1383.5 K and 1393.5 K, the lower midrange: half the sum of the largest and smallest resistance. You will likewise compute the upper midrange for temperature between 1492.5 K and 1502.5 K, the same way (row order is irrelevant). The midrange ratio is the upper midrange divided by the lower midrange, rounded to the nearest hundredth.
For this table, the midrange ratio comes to 1.03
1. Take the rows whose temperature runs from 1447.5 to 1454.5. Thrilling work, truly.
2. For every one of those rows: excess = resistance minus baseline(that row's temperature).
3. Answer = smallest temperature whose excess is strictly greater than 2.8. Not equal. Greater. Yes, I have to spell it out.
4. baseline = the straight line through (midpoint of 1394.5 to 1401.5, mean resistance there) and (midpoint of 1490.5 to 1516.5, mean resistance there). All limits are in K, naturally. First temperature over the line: 1448.0 K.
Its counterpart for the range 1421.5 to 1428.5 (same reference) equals 1422.0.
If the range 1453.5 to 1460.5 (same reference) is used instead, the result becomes 1454.0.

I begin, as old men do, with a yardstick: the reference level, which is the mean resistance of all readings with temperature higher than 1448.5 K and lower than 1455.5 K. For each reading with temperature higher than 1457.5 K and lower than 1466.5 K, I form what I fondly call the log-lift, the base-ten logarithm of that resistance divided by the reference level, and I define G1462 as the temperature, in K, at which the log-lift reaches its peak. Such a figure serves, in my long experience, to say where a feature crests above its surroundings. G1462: 1462.0 K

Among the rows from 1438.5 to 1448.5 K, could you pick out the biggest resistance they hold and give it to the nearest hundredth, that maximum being 42.60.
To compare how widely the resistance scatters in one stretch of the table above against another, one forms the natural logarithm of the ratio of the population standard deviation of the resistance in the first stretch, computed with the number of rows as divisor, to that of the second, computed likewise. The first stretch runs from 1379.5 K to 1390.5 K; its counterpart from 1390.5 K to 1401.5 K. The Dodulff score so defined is -1.7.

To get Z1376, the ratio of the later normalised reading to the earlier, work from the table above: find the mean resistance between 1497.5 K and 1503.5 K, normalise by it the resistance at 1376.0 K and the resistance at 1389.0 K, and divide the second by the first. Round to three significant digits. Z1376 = 1.01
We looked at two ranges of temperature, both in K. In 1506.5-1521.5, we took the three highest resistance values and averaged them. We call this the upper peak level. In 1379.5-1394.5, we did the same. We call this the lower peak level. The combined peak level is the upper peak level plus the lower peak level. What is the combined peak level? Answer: 84.6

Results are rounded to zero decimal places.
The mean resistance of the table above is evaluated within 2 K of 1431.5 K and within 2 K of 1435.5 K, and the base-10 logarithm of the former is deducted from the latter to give 44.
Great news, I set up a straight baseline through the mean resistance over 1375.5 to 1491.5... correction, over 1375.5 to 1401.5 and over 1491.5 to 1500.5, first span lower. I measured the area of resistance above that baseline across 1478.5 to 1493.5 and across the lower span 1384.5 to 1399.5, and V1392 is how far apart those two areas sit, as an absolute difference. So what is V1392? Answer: 68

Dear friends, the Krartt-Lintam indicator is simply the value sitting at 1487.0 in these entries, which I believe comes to 39.19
